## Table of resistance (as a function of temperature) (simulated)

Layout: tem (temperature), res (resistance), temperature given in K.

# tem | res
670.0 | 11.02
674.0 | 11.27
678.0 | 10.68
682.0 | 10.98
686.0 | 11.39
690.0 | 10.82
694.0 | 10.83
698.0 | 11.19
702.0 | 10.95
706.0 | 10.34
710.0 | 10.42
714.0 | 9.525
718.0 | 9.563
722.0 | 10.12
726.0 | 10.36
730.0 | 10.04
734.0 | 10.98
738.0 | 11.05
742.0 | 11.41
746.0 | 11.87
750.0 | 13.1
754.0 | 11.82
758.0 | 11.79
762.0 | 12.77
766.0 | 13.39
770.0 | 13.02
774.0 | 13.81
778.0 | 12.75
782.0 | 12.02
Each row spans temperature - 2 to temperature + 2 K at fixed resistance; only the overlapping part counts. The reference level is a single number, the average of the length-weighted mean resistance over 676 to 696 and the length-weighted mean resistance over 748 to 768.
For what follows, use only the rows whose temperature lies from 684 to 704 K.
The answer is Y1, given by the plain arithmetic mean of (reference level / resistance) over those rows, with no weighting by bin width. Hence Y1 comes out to 1.07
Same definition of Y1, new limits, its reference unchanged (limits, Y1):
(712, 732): 1.19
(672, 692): 1.07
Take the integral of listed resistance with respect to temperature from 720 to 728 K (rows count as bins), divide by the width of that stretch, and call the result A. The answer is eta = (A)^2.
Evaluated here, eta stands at 105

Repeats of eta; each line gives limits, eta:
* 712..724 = 95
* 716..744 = 110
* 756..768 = 160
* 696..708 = 117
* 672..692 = 122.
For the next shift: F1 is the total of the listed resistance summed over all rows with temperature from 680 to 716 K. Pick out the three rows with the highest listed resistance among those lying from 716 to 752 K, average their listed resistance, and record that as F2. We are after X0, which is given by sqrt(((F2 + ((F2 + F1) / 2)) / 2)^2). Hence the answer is 33.2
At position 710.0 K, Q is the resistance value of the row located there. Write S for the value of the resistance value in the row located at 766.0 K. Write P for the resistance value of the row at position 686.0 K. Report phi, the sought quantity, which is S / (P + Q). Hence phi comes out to 0.61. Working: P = 11.39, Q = 10.42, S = 13.39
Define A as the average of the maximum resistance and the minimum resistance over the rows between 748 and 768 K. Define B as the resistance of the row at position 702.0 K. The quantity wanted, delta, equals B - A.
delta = -1.6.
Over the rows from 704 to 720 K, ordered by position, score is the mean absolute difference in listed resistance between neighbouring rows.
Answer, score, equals 0.34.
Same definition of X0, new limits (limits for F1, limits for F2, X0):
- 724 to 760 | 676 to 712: 34.0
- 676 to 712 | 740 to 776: 34.5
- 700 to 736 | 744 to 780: 33.1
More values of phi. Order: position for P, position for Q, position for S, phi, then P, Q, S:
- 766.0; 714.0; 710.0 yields 0.45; 13.39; 9.525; 10.42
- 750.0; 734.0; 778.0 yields 0.53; 13.1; 10.98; 12.75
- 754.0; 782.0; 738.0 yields 0.46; 11.82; 12.02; 11.05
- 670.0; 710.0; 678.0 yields 0.50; 11.02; 10.42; 10.68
